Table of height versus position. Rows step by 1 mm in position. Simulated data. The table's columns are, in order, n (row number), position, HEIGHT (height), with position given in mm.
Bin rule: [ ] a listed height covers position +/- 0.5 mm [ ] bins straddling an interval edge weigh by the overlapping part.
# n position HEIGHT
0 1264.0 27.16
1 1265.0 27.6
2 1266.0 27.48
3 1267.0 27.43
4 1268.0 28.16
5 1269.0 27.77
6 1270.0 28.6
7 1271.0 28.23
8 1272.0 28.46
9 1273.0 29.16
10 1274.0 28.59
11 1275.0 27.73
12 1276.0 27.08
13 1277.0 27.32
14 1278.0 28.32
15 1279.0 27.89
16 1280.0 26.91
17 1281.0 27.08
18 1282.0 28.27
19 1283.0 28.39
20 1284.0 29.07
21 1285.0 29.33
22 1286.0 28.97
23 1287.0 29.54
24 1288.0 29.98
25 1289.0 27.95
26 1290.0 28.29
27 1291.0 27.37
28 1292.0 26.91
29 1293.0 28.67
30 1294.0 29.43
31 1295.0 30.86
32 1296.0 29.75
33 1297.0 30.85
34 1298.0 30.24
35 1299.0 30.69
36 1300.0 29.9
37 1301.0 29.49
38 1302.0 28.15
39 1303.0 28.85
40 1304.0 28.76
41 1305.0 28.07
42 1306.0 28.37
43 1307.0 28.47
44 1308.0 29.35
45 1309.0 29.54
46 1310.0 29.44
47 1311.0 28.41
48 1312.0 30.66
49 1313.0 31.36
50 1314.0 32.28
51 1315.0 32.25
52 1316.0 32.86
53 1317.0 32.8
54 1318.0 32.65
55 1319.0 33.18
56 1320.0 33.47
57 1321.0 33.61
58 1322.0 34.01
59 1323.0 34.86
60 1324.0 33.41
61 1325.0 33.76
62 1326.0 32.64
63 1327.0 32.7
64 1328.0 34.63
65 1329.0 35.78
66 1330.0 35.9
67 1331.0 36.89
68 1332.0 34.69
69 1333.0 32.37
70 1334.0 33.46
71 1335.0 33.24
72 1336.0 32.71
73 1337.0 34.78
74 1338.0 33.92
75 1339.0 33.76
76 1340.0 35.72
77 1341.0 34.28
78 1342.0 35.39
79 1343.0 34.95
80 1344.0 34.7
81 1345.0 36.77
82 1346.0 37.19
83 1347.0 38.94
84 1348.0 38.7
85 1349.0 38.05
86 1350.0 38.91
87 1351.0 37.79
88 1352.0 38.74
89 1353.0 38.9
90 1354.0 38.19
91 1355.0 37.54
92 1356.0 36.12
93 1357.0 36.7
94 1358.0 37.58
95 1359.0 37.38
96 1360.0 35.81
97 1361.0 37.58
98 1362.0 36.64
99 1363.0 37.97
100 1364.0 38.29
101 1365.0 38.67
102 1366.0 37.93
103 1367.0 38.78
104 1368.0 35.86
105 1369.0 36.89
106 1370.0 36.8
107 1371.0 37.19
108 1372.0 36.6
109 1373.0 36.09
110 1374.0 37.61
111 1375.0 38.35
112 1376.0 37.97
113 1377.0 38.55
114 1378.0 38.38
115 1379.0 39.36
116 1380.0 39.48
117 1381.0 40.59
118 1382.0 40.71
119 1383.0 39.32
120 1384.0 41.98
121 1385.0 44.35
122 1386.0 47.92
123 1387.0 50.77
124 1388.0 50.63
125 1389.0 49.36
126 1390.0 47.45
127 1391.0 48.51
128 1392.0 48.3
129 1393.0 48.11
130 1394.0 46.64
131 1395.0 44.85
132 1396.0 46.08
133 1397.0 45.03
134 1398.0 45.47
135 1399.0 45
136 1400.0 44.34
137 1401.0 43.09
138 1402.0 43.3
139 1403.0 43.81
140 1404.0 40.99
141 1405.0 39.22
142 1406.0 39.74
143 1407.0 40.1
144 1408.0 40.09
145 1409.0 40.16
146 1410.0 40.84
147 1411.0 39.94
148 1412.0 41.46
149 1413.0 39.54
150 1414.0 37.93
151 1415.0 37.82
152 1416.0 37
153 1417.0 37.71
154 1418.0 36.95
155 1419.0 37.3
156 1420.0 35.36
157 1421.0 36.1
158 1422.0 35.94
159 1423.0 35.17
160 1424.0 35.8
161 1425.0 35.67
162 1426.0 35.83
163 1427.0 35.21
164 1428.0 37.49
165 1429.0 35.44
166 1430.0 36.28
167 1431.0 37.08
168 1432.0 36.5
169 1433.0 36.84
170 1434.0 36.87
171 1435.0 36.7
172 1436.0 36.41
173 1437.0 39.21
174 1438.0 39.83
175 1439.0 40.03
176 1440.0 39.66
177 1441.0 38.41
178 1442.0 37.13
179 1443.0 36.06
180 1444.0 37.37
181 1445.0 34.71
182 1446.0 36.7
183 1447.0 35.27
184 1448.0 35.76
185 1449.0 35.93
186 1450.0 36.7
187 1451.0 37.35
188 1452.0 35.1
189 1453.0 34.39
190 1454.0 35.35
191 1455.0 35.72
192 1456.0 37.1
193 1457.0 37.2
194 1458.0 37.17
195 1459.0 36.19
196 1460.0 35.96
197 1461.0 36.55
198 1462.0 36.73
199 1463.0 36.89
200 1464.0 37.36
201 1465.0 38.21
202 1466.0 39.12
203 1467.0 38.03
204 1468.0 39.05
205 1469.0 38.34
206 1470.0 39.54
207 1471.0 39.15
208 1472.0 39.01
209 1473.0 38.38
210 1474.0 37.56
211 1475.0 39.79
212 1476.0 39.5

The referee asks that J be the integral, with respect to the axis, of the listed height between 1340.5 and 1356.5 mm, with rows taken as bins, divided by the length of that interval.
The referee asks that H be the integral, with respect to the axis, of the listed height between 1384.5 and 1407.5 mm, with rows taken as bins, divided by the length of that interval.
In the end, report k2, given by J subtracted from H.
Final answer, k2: 8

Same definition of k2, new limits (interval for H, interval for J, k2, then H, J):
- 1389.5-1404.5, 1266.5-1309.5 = 17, 45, 28.7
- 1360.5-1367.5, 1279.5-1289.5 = 9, 38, 28.5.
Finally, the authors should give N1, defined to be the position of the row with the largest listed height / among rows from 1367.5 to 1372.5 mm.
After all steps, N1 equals 1371.0 mm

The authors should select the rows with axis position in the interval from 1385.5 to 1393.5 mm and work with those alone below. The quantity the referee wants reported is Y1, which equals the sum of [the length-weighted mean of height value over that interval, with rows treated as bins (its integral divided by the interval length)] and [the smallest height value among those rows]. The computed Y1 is 96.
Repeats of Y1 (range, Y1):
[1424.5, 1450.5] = 72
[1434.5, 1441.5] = 75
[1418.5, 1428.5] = 71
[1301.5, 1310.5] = 57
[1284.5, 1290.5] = 57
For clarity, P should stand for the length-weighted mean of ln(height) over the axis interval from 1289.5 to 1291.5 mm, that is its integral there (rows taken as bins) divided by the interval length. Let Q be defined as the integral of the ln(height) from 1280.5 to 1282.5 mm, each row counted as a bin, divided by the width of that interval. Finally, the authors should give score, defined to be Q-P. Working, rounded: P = 3.33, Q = 3.32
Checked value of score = 0.0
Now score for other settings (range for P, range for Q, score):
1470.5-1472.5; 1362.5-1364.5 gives 0.0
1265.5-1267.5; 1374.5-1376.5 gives 0.3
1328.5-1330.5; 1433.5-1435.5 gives 0.0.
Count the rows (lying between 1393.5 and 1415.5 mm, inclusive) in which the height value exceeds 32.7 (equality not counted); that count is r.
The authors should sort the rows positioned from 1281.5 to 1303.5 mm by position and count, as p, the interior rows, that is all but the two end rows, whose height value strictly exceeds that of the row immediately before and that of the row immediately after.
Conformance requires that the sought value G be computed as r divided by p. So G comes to 3.7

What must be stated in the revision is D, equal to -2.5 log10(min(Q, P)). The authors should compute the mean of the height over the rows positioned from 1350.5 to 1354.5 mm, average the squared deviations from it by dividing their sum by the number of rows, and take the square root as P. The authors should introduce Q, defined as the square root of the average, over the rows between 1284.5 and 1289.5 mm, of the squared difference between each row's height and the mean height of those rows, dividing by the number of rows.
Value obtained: 0.9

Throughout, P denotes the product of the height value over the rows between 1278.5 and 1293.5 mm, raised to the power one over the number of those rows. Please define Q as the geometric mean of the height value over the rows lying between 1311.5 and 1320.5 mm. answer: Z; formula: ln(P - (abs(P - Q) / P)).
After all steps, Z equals 3.34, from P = 28.3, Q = 32.4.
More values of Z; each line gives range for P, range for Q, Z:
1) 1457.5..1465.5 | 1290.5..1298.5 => 3.60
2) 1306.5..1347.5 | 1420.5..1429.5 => 3.51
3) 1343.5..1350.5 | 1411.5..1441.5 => 3.63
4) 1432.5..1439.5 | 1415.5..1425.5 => 3.64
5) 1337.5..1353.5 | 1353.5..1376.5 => 3.60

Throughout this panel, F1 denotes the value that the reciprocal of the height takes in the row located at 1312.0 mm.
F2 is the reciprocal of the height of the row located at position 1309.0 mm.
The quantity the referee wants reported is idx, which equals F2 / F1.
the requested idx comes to 1.04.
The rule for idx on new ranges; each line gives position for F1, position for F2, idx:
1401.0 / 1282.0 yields 1.52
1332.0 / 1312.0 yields 1.13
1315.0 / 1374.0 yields 0.86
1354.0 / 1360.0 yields 1.07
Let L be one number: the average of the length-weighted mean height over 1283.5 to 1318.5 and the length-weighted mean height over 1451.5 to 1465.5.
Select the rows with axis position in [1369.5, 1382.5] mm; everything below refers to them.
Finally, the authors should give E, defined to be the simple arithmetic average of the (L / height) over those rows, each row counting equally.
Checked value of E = 0.86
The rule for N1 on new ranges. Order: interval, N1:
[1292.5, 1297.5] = 1295.0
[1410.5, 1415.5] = 1412.0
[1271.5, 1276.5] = 1273.0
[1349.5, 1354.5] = 1350.0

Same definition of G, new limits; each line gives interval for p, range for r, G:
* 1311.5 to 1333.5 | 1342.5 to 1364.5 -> 4.4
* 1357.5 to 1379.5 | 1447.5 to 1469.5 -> 3.1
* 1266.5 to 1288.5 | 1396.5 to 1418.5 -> 4.4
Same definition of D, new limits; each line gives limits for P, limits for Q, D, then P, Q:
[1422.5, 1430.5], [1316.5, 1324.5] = 0.5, 0.70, 0.7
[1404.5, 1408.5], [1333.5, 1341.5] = 1.1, 0.36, 0.9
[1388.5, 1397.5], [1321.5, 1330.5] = -0.1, 1.50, 1.1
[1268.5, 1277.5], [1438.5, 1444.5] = 0.5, 0.64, 1.4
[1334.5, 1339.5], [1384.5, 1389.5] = 0.4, 0.69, 2.4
